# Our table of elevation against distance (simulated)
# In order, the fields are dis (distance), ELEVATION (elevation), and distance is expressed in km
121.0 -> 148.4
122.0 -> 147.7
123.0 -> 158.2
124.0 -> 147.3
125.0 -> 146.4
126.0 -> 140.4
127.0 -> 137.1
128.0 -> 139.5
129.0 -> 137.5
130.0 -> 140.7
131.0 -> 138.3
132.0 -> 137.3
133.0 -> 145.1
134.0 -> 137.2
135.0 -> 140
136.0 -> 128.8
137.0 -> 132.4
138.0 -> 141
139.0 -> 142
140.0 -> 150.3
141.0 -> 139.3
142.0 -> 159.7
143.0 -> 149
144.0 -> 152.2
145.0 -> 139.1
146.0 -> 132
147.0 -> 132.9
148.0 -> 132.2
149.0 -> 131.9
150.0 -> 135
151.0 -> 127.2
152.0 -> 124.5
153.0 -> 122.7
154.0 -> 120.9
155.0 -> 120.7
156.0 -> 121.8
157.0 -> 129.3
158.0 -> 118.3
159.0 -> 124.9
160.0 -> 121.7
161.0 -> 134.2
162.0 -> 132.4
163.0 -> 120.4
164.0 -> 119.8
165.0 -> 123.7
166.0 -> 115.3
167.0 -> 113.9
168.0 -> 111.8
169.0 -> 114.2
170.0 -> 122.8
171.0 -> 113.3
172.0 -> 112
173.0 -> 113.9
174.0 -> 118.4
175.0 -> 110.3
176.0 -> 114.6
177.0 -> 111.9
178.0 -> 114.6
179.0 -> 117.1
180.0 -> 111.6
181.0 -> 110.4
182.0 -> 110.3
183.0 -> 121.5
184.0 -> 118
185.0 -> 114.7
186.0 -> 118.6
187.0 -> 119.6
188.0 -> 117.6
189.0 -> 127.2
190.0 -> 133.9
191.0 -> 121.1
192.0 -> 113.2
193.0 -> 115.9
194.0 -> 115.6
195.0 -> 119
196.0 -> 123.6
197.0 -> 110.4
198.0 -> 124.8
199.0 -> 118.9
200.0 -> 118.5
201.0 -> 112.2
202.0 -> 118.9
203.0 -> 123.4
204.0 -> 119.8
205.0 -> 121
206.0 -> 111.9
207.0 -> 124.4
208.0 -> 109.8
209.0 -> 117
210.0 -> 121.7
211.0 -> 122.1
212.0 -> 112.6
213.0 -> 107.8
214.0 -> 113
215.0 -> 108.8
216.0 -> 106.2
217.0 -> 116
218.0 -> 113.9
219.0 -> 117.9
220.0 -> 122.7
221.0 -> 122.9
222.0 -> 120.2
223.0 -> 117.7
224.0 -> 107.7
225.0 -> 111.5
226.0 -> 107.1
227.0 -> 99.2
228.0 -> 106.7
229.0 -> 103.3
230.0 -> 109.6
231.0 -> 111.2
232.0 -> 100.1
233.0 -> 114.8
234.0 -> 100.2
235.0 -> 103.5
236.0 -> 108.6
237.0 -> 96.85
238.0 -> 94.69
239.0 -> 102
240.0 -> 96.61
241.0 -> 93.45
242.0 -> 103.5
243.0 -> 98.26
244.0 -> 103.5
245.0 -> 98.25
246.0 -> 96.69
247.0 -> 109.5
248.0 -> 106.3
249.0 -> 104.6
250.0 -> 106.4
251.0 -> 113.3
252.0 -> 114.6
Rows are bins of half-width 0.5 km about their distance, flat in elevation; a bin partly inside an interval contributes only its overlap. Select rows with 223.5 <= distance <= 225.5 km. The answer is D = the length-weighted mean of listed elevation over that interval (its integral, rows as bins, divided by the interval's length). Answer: 110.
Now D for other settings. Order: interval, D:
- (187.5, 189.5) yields 122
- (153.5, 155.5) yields 121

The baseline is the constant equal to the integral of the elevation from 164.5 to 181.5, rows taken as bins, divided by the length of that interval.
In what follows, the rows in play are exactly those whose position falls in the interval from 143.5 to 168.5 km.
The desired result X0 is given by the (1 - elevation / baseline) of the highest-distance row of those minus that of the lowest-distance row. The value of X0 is 0.35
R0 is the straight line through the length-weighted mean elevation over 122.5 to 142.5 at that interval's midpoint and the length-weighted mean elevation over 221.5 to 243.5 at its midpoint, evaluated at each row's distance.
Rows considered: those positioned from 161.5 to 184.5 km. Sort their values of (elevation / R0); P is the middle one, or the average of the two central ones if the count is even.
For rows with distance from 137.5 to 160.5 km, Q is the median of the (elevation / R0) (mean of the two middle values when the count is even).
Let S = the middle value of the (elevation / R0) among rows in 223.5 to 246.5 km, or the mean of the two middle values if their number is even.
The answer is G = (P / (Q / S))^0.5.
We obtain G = 0.96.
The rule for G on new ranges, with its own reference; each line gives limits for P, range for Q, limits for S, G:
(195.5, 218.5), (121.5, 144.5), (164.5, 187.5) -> 0.96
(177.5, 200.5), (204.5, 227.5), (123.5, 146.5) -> 0.97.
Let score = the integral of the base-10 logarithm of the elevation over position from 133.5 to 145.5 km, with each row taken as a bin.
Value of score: 25.8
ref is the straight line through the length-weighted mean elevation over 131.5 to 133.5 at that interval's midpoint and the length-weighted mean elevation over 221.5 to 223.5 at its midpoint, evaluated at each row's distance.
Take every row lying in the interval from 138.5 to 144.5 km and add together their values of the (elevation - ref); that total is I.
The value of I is 59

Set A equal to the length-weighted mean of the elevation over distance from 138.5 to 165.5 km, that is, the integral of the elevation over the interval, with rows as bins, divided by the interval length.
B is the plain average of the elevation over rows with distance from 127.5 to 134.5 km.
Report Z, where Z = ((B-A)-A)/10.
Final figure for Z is -12.4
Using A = 131.8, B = 139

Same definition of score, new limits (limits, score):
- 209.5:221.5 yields 24.7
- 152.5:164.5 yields 25.1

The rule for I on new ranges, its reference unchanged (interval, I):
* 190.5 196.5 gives -48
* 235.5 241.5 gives -98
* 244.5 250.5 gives -55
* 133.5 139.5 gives -20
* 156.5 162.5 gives -46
